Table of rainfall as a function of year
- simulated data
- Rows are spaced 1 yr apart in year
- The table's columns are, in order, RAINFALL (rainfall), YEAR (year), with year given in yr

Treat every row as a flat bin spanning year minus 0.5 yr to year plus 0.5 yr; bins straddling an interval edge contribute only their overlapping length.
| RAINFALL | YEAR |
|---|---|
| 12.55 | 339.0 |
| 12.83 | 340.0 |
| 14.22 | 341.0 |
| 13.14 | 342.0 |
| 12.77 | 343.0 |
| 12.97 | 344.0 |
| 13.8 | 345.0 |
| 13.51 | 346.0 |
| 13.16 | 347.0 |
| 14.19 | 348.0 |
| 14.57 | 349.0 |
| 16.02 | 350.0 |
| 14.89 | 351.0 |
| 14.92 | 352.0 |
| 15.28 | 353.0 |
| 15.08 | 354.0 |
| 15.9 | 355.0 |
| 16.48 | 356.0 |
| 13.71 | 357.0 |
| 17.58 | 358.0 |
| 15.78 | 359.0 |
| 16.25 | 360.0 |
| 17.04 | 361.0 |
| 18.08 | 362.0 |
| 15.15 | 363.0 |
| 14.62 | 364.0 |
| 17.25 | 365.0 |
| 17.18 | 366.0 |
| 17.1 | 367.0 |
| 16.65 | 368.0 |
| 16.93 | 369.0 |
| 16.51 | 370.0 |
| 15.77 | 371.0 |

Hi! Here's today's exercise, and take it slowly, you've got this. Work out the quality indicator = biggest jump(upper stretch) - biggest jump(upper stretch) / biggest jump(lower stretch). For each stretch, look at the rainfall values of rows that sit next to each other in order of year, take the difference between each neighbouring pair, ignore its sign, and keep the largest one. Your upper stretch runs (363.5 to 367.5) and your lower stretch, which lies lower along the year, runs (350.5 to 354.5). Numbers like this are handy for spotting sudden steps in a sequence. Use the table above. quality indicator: -4.68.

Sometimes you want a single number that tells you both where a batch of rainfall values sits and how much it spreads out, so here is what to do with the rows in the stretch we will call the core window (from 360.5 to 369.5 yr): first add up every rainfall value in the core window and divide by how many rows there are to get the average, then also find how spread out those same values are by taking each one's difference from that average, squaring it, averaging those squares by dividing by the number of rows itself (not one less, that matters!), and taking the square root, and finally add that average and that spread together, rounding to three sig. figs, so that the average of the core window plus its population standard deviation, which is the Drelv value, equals 17.7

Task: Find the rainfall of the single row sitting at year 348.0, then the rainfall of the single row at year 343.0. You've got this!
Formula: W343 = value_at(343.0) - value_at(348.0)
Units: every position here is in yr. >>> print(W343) -1.42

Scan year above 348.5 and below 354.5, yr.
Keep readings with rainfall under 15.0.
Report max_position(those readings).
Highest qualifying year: 352.0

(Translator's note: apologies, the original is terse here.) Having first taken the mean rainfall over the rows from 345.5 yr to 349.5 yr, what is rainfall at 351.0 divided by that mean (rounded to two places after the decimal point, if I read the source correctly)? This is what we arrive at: 1.07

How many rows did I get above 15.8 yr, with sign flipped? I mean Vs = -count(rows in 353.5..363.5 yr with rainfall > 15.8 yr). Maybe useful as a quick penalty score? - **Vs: -6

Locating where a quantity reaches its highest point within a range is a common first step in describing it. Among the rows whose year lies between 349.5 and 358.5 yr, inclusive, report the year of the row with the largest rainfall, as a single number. 358.0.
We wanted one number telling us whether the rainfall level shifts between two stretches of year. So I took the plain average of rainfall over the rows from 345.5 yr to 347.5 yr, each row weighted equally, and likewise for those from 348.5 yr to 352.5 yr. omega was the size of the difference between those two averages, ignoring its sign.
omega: 1.8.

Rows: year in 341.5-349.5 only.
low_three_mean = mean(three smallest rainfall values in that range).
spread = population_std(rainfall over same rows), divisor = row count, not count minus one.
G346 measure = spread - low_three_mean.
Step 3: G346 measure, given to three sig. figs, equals -12.4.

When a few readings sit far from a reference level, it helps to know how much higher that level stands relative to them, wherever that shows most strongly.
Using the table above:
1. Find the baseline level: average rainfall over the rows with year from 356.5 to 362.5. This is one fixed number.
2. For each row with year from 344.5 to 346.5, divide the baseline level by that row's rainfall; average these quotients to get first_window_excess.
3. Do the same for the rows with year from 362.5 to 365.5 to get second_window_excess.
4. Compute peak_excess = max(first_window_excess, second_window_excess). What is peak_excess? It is 1.20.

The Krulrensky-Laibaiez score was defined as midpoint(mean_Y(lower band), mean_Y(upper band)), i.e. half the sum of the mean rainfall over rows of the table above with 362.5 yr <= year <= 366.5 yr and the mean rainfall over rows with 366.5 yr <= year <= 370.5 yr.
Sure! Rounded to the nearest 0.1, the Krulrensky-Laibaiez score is 16.4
